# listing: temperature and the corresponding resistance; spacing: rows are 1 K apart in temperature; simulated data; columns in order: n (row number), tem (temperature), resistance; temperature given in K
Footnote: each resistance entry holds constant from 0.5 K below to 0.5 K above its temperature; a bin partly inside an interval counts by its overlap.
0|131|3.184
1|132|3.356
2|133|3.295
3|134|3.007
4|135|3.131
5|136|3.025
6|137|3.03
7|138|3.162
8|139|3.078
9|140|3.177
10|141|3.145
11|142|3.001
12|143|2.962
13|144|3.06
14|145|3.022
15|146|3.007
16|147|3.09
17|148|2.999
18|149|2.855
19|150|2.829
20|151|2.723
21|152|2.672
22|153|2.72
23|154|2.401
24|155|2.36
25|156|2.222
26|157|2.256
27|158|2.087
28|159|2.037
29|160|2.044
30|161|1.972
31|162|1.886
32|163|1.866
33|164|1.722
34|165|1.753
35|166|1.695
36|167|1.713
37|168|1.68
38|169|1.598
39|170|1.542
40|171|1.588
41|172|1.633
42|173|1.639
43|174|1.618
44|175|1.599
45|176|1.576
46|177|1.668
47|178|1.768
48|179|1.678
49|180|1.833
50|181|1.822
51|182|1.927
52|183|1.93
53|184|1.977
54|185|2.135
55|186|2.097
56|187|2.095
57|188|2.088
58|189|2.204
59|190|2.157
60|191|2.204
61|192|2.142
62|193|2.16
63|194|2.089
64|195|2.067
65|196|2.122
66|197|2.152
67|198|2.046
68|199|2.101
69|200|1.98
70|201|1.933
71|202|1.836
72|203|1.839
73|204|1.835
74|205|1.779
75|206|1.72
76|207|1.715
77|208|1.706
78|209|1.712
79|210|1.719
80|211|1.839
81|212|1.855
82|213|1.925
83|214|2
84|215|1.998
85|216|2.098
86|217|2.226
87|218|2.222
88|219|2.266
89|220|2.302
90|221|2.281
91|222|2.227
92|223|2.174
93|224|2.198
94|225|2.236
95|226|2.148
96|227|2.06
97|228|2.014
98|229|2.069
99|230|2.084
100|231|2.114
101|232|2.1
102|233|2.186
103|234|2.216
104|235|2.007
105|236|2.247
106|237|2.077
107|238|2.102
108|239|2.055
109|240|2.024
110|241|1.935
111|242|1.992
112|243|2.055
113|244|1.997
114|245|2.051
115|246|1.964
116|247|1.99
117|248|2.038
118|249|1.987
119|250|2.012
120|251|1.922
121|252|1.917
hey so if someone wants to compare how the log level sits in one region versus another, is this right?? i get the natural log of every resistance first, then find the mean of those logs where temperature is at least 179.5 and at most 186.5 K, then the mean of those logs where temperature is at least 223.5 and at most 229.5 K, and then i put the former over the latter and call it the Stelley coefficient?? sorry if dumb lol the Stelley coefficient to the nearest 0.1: 0.9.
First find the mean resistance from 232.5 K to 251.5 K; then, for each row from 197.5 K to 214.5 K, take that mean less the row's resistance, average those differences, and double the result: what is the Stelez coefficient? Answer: 0.38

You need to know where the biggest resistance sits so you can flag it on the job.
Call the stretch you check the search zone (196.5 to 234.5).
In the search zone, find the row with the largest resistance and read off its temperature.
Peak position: 220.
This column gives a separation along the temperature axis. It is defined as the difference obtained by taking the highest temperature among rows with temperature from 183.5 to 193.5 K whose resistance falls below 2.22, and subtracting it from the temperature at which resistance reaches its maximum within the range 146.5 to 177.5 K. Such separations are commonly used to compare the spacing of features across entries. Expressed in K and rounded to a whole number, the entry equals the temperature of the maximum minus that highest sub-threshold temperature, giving -46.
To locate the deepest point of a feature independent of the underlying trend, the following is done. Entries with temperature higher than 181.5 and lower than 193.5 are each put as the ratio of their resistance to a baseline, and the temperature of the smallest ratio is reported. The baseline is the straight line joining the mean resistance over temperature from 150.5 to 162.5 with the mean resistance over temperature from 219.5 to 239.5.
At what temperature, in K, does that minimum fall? 182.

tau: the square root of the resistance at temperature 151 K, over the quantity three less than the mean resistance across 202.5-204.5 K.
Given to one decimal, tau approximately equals -1.4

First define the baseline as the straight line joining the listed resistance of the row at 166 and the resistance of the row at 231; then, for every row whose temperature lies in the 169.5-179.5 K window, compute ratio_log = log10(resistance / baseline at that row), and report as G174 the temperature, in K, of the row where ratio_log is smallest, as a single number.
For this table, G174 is 176 K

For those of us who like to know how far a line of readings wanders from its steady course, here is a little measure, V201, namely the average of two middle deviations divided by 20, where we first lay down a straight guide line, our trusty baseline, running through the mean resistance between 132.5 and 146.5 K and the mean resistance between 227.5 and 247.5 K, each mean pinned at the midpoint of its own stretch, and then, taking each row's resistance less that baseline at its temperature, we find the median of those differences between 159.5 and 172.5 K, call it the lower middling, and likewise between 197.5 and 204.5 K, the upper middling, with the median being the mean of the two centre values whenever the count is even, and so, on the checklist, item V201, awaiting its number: -0.040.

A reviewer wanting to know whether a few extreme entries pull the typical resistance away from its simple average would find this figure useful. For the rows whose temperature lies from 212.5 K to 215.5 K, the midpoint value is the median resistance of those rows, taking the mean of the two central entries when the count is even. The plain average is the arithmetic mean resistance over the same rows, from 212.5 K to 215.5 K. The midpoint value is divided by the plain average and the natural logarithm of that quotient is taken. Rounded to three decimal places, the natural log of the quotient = 0.012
